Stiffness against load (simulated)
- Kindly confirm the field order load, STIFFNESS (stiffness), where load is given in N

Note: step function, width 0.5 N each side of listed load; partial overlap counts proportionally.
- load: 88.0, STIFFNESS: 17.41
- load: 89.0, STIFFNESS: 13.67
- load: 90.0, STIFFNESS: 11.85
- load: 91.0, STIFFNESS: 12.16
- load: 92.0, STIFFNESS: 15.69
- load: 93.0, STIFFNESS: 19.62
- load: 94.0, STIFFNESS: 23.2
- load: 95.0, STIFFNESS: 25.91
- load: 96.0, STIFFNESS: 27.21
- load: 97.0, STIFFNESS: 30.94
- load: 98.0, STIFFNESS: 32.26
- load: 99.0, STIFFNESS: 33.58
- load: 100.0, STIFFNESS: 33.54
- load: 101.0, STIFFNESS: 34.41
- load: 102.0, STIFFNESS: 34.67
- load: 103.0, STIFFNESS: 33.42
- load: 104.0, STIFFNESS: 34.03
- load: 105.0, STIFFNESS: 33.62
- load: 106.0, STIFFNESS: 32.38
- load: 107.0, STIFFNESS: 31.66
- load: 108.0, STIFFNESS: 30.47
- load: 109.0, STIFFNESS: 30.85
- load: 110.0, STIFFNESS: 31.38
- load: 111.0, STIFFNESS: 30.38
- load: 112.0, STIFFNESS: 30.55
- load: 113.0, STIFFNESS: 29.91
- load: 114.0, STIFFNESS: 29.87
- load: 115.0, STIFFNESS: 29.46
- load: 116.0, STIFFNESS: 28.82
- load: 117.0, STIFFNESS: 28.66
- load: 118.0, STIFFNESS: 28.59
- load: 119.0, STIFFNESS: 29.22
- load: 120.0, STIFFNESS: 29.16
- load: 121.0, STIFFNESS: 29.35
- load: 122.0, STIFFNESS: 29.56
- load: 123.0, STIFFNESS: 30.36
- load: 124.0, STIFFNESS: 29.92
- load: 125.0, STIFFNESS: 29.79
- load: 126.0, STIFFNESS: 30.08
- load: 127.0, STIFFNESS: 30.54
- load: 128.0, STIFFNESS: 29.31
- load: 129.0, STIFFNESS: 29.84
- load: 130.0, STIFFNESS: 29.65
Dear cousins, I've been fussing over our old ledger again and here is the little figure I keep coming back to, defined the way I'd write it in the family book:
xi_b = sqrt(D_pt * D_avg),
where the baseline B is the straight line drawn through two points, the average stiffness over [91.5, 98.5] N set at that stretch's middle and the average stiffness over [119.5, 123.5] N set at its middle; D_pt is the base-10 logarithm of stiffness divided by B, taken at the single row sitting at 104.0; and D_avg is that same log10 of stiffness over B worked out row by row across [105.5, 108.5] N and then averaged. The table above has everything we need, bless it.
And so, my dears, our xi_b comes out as 0.08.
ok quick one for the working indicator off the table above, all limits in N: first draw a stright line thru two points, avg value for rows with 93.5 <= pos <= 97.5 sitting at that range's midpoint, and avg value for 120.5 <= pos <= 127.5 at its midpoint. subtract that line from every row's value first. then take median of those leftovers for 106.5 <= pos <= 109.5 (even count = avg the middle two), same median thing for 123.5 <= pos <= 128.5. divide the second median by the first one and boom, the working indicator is 0.0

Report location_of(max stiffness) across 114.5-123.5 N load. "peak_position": 123.0 N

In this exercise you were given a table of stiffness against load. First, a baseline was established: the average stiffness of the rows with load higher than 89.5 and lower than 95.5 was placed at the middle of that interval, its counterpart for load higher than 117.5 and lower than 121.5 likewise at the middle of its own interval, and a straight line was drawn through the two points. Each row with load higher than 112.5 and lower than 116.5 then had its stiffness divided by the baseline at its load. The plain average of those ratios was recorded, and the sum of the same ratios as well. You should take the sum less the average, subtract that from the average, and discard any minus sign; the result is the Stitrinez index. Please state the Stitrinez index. 2.18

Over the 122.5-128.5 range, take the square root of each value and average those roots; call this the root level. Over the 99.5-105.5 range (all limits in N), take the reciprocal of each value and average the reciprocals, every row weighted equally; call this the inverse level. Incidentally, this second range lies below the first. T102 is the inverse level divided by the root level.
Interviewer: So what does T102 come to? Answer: 0.0054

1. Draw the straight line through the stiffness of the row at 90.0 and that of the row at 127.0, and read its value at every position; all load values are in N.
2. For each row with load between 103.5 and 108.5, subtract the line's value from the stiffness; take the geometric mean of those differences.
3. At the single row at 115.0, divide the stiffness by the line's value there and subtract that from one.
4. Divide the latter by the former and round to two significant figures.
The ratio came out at -0.017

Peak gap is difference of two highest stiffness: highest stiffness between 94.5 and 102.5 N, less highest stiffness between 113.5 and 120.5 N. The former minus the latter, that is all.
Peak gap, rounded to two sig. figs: 4.8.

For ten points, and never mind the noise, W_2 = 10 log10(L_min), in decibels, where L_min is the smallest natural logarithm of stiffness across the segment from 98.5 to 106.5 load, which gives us 5.41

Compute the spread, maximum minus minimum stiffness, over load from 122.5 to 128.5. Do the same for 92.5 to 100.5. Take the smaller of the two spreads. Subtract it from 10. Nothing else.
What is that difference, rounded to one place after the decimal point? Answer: 8.8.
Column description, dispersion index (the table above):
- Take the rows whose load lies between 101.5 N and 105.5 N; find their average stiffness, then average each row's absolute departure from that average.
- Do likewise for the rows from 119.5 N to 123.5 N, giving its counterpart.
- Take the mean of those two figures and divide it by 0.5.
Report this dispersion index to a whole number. 1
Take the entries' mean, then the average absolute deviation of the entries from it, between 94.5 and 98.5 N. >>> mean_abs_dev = 2.5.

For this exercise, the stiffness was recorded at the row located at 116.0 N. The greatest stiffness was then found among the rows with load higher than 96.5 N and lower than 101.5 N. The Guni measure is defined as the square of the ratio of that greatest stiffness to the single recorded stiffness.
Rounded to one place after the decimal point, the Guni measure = 1.4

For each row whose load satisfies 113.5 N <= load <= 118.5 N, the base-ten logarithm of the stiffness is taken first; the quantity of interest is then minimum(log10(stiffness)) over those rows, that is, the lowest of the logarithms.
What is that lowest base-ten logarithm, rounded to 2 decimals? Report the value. 1.46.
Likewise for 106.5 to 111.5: 1.48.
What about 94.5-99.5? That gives 1.41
